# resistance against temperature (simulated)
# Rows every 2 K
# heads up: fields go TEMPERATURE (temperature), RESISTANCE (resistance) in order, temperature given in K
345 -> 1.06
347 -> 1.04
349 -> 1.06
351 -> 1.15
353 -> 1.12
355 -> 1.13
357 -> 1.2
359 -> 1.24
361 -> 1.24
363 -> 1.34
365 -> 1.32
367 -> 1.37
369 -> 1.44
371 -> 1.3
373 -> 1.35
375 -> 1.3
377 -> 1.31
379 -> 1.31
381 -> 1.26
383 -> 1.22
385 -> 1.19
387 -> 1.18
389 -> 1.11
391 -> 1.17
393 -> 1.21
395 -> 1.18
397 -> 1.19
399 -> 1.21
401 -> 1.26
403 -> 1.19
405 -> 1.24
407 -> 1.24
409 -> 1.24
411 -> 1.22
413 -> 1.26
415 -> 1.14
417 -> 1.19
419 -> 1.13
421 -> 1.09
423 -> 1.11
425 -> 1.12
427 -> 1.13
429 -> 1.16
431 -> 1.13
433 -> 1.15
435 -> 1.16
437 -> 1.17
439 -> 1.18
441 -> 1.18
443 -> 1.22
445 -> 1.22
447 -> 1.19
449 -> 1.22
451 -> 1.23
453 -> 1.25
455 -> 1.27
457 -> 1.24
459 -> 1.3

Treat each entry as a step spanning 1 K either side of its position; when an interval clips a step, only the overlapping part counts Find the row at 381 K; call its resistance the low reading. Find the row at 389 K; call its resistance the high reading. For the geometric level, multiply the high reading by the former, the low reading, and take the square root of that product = 1.18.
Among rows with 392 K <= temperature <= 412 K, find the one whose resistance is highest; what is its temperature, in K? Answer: 401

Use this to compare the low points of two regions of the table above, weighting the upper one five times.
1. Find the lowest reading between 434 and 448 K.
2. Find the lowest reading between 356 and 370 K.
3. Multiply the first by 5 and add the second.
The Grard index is 7.00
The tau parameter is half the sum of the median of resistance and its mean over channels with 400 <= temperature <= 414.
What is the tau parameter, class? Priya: 1.24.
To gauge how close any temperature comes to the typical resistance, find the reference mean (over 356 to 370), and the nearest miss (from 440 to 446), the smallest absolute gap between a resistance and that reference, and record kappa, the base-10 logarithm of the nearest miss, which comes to -1.1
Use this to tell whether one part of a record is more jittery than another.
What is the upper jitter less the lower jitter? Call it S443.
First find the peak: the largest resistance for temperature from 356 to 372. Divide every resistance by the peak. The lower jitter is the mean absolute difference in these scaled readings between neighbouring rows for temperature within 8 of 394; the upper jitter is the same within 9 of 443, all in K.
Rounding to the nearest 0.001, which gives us -0.016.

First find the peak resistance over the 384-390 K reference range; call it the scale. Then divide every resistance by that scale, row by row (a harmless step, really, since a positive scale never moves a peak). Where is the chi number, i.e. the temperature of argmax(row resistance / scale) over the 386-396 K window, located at 393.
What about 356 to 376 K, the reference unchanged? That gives 369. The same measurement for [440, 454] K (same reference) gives 453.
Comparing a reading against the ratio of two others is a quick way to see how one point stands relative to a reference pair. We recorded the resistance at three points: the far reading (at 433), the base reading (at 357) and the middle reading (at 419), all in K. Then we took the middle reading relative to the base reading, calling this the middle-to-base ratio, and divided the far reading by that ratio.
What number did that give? 1.22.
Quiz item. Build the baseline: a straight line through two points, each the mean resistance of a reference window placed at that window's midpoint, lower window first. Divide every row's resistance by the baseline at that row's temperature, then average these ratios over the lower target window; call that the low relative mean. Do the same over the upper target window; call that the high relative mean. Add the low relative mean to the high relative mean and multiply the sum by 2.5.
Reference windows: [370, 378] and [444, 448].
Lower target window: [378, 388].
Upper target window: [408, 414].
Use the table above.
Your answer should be 4.83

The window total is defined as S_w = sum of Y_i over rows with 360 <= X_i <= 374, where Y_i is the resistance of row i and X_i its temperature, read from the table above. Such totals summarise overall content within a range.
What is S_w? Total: 9.4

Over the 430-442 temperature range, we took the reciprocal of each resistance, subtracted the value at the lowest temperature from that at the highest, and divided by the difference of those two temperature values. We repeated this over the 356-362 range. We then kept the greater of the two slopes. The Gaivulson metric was -0.0037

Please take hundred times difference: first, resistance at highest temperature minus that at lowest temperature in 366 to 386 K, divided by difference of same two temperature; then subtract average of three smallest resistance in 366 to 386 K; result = -123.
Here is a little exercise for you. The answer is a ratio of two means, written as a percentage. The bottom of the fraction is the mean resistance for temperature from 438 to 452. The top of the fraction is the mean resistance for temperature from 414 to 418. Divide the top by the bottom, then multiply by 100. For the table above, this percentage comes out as 97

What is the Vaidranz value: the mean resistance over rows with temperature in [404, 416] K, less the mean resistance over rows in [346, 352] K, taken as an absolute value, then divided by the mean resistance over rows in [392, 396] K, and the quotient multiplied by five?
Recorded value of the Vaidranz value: 0.59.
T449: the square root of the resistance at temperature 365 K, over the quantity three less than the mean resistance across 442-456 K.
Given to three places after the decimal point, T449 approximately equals -0.649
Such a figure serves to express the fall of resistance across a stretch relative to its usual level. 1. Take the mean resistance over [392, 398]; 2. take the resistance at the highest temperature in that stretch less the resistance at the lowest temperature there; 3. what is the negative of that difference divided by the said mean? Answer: 0.017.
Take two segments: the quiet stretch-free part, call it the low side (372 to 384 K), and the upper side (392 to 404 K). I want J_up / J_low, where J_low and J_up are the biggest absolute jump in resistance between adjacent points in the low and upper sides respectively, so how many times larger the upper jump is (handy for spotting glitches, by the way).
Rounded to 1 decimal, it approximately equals 1.4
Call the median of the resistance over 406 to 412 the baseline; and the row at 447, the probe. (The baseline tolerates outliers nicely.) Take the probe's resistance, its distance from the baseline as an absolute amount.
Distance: 0.050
